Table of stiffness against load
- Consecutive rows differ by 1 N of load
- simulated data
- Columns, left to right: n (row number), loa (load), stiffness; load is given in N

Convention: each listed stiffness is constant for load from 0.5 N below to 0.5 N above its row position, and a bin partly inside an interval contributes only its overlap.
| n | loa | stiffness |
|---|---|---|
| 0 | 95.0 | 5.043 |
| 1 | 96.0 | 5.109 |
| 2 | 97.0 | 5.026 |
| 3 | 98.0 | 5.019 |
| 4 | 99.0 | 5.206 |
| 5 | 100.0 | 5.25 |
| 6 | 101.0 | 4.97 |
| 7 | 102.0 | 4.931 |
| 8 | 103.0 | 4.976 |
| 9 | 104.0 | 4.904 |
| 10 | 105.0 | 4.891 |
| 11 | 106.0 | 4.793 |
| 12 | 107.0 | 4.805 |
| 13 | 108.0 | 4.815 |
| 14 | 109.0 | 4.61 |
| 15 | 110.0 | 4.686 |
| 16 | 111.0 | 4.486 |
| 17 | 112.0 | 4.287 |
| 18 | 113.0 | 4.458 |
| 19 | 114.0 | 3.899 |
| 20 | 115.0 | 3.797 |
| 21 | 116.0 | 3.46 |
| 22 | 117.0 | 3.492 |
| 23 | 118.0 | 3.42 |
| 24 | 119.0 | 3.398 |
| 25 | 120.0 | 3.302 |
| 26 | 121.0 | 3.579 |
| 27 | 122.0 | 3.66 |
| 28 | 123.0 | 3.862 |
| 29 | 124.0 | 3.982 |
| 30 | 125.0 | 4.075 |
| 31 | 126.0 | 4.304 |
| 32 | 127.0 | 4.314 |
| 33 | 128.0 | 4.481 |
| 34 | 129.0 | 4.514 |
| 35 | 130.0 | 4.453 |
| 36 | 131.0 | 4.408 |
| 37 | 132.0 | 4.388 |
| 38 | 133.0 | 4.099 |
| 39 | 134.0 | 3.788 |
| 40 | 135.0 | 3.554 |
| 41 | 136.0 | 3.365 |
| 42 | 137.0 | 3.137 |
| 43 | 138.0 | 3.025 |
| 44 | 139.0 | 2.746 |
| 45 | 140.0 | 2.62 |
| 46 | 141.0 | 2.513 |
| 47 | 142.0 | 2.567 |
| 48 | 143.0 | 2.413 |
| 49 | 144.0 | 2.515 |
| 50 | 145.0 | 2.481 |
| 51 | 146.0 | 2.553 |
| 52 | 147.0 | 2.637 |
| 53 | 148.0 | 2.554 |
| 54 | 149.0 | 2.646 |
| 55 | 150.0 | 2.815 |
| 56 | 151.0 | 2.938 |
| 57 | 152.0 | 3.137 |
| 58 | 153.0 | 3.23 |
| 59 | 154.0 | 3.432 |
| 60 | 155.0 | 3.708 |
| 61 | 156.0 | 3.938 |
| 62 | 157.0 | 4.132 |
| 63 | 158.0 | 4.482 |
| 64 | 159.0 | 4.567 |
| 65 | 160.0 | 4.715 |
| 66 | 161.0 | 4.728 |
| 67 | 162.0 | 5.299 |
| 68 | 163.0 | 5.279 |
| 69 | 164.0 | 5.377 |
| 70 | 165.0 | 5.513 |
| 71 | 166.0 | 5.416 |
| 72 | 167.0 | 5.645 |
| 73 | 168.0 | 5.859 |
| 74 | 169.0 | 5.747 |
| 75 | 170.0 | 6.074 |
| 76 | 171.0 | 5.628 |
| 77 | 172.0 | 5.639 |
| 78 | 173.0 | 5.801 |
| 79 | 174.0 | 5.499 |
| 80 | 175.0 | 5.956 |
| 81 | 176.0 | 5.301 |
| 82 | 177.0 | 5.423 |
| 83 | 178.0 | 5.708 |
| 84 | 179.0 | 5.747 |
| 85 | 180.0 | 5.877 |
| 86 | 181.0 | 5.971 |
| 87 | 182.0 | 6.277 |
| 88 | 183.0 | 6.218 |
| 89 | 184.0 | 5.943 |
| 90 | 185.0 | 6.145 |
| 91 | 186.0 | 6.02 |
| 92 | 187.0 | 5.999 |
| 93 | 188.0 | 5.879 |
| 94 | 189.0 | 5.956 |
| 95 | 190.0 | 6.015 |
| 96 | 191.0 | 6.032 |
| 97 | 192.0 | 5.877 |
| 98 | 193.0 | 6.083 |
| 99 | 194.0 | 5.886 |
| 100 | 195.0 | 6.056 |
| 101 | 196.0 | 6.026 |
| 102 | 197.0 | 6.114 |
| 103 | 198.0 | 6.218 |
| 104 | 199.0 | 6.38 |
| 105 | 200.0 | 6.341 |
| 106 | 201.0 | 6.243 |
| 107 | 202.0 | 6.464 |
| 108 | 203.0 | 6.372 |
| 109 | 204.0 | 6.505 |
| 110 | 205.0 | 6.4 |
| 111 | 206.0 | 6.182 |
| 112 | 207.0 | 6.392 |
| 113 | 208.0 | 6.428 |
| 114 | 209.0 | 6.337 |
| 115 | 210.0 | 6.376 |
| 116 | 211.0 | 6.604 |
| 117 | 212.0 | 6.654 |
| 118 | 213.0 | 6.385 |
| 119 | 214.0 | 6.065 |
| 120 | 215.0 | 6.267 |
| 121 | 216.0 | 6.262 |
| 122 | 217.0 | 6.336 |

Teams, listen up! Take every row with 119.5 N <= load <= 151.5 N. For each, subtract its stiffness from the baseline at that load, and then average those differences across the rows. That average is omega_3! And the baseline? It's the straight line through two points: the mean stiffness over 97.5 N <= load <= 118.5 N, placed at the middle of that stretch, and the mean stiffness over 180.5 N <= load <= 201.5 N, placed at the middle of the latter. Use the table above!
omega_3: 1.7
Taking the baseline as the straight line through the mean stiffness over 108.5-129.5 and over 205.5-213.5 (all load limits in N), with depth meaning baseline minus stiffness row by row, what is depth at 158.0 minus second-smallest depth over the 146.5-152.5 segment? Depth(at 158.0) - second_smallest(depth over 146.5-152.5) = -1.4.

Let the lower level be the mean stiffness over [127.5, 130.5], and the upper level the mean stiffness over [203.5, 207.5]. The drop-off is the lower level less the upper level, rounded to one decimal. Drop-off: -1.9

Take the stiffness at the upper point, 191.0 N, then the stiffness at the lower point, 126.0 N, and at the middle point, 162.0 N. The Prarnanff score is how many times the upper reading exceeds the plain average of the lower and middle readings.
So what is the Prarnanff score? 1.26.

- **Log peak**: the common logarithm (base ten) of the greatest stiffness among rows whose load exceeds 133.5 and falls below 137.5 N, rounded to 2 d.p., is 0.58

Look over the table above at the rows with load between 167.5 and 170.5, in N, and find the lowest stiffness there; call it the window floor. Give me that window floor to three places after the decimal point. 5.747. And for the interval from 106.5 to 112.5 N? 4.287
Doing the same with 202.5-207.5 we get 6.182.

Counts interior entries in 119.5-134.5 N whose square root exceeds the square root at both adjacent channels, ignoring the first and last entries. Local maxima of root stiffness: 1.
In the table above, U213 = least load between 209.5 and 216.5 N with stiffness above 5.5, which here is 210.0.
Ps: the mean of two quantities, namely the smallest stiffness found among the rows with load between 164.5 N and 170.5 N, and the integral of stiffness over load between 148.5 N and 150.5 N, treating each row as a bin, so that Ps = 5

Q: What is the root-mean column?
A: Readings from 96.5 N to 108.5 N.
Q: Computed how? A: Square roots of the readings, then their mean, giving 2.23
